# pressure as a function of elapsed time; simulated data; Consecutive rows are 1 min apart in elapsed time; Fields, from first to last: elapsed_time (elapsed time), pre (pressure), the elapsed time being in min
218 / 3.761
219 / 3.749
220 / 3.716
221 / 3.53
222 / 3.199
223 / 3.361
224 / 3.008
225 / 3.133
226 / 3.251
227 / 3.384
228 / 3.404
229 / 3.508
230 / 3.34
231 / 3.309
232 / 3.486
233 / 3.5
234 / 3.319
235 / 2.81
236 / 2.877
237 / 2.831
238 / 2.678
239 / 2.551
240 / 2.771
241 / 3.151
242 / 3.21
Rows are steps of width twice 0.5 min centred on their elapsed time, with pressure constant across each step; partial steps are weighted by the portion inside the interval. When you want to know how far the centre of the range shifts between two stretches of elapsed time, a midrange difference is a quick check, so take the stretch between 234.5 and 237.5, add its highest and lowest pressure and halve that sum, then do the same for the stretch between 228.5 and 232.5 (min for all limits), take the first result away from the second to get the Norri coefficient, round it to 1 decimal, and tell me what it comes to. 0.6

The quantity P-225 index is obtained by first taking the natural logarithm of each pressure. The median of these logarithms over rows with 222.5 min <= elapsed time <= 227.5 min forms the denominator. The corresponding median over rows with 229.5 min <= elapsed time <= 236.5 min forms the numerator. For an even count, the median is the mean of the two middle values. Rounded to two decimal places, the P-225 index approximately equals 1.02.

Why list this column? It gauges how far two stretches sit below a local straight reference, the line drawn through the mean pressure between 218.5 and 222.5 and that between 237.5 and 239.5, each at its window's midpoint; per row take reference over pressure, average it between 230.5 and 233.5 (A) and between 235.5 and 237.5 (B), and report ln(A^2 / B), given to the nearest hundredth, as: -0.25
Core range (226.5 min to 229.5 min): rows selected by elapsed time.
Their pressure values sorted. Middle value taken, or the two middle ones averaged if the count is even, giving 3.40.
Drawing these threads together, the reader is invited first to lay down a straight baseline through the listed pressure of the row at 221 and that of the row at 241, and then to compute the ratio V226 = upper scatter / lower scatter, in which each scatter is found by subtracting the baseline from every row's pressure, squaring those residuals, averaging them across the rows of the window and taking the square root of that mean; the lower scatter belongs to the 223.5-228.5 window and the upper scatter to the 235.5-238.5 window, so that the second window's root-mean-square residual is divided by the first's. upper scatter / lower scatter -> 1.6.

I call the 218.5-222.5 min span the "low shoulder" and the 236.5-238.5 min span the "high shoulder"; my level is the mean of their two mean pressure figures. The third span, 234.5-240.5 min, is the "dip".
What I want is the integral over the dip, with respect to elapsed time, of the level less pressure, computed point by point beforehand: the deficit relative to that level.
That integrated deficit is 2.39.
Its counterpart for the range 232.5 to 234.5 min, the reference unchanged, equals -0.52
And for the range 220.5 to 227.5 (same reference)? -0.81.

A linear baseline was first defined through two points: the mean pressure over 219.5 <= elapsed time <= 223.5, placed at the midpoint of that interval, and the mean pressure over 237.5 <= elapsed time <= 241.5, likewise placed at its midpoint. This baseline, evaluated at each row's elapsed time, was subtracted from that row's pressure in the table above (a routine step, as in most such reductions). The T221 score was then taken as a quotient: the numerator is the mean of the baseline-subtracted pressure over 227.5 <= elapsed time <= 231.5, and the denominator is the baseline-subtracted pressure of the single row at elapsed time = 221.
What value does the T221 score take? 4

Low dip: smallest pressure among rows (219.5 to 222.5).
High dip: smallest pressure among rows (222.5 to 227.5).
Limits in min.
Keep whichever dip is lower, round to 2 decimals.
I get 3.01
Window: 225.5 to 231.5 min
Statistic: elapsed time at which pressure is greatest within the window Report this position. 229 min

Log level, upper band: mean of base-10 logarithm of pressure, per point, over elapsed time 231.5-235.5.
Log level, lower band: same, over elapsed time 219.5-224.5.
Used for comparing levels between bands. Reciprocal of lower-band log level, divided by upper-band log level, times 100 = 370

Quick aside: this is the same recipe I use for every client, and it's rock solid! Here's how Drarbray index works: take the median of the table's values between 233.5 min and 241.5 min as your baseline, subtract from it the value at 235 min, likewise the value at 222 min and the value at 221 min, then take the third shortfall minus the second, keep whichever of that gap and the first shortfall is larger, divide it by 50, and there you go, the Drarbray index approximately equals 0.0002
